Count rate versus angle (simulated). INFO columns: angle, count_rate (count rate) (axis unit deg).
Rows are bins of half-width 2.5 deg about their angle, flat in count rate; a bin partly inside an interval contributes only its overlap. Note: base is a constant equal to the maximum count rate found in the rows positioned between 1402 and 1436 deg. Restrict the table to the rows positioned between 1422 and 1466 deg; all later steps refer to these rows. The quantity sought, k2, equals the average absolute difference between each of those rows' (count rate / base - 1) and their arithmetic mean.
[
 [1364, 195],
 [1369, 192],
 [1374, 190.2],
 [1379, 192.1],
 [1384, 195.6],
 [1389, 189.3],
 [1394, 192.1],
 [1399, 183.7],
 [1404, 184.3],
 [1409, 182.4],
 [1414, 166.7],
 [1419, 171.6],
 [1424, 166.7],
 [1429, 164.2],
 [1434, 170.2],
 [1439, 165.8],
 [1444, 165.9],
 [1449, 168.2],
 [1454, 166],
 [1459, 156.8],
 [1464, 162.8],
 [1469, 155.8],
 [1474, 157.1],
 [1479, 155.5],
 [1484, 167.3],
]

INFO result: 0.0141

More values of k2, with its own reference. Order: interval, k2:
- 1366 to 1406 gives 0.0169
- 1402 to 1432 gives 0.0387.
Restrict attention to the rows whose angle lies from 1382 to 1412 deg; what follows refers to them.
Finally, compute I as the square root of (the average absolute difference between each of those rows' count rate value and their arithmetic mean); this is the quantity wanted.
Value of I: 2.11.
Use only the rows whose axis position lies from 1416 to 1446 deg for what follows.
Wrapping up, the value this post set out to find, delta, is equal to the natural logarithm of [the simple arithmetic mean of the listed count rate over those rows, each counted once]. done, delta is 5.12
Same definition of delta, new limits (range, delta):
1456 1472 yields 5.07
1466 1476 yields 5.05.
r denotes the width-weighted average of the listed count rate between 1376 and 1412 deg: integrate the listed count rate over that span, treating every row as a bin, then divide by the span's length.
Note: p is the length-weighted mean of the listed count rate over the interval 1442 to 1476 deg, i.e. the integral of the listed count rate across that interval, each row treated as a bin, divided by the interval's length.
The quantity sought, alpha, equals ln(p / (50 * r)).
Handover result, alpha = -4.06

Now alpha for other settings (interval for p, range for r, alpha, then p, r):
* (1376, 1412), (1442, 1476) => -3.76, 188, 162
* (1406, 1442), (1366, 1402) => -4.03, 170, 191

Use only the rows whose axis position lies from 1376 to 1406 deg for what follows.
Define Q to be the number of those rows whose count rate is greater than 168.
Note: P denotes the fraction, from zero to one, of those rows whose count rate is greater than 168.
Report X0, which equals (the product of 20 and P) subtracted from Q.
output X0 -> -14.0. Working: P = 1.00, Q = 6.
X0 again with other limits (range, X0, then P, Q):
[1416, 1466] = -3.0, 0.30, 3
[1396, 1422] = -12.0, 0.80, 4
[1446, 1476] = -2.3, 0.17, 1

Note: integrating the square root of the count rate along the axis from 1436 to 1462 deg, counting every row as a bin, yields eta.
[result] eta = 334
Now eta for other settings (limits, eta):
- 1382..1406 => 330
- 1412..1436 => 311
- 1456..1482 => 327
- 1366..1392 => 360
